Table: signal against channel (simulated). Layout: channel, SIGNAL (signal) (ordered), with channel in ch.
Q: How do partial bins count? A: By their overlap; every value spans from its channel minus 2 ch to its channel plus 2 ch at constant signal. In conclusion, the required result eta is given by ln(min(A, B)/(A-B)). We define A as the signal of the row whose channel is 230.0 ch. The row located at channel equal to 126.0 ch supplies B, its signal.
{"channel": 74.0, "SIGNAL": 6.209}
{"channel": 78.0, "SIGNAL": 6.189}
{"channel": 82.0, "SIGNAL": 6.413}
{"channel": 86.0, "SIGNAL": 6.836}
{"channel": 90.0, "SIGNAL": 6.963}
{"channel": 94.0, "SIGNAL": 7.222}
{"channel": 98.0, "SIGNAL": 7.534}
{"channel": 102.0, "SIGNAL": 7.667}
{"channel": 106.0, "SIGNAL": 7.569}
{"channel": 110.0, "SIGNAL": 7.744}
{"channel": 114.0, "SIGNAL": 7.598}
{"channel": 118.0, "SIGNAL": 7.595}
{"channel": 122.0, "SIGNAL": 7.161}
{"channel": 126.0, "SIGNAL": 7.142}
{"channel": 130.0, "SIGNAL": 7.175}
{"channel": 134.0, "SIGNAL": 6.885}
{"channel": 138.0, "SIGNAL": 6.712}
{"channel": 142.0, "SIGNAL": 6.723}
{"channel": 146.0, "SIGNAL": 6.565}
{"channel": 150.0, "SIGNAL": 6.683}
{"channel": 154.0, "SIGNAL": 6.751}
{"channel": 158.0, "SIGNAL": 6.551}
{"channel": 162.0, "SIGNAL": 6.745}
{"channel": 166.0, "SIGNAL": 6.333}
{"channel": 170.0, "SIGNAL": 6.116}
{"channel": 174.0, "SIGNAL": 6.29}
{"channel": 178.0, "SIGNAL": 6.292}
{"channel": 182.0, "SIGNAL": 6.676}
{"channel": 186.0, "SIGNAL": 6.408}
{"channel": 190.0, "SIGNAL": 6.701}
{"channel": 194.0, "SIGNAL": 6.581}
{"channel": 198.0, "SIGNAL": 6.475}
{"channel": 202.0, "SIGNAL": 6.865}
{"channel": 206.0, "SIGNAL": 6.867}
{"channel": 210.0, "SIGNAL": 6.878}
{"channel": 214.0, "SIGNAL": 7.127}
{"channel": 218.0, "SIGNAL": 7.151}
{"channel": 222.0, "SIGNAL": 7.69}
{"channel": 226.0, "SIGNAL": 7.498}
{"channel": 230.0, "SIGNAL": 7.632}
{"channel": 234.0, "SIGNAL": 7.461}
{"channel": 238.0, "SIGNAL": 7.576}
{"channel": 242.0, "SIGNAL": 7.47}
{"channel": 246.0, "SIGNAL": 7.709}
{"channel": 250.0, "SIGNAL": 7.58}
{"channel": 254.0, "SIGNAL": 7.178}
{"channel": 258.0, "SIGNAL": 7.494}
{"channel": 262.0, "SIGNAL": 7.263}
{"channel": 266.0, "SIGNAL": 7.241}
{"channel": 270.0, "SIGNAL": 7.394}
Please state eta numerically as 2.7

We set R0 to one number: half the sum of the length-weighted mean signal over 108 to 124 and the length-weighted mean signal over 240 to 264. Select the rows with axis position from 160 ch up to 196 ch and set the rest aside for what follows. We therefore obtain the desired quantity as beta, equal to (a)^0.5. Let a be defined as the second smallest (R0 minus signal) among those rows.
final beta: 0.886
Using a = 0.79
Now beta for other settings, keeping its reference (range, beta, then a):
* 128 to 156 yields 0.776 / 0.60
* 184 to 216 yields 0.780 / 0.61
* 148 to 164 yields 0.861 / 0.74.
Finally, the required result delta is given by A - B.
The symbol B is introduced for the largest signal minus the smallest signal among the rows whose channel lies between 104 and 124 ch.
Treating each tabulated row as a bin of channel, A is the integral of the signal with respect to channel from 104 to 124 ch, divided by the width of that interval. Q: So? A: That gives 7.0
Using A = 7.5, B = 0.583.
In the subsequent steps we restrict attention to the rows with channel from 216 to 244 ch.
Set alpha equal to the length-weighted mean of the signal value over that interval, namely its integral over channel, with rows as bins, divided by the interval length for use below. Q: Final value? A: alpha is 7.5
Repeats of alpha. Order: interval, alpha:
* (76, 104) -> 7.0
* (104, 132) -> 7.4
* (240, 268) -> 7.4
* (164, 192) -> 6.4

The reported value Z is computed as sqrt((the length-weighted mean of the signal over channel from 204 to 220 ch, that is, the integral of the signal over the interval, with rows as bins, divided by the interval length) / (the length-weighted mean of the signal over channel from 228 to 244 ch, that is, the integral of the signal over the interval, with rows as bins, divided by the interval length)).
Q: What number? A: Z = 0.96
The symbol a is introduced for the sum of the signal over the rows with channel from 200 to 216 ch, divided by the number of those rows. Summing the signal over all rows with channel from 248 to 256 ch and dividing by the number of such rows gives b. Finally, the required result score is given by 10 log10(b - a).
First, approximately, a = 6.9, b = 7.38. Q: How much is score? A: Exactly -3.5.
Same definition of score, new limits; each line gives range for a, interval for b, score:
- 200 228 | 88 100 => -10.7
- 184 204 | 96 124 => -0.2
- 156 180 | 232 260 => 0.4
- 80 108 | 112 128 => -6.9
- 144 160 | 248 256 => -1.3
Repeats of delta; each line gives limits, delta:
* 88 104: 6.6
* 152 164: 6.5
